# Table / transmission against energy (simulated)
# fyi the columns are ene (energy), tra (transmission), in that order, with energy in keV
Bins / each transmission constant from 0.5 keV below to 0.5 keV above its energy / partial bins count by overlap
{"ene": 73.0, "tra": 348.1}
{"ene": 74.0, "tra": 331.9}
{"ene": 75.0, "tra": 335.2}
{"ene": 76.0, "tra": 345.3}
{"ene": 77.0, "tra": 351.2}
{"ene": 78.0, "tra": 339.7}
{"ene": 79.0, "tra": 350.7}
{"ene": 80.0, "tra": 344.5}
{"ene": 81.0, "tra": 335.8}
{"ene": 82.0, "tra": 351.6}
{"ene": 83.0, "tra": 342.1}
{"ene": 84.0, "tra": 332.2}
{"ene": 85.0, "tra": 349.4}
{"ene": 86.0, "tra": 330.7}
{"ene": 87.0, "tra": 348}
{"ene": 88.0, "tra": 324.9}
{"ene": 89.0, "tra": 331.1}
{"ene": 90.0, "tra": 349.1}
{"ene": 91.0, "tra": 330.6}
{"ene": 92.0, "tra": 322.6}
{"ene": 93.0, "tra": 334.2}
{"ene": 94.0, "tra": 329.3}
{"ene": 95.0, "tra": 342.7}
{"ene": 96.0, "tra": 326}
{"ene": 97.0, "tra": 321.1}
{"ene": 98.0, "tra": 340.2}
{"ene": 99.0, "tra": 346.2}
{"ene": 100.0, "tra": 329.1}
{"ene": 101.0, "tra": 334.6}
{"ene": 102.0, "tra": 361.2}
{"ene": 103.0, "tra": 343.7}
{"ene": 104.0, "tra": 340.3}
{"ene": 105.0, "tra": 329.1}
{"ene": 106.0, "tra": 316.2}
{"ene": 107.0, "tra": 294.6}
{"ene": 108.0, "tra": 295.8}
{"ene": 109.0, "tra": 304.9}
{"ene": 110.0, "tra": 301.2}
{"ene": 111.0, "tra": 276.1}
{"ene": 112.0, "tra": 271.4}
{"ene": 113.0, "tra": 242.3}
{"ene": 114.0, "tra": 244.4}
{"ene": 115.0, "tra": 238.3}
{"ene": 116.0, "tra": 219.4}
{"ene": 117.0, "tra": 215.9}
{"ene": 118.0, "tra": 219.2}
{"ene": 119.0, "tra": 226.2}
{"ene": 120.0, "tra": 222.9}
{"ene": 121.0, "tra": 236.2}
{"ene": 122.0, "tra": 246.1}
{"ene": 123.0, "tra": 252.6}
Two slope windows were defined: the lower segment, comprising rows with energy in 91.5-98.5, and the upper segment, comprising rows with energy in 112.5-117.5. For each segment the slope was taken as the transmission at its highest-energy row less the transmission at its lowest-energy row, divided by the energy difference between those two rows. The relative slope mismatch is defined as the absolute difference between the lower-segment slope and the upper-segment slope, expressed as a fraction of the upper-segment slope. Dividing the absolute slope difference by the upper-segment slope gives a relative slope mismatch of -1.4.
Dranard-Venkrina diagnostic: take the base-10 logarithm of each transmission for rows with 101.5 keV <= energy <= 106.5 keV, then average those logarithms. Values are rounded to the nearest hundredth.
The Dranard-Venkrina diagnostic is 2.53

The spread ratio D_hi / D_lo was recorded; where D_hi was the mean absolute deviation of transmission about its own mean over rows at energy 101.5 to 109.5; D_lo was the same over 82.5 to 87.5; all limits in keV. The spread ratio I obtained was 2.8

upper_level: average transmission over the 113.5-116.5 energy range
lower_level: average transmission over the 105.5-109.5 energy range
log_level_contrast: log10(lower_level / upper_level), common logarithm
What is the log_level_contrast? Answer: 0.11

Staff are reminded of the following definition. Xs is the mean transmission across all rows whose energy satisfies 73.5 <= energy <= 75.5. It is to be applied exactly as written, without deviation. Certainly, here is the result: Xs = 334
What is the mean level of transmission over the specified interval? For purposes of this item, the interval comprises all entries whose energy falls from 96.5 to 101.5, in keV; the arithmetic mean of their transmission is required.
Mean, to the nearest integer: 334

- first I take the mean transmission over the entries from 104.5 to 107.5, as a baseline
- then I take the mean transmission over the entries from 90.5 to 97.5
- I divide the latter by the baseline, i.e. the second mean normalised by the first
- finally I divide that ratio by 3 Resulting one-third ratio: 0.35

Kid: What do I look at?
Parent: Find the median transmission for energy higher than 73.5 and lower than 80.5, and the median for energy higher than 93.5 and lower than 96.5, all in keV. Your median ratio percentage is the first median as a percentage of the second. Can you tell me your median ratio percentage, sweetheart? 105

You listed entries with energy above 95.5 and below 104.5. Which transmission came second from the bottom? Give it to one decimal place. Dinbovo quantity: 326.0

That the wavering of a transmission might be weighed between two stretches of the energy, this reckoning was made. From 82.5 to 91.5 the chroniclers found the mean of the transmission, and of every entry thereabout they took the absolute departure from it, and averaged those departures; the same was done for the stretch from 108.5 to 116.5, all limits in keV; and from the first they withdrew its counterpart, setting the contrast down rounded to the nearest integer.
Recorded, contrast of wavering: -18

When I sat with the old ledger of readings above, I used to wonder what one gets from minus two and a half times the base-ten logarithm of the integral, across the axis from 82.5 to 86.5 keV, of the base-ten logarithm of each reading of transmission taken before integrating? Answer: -2.51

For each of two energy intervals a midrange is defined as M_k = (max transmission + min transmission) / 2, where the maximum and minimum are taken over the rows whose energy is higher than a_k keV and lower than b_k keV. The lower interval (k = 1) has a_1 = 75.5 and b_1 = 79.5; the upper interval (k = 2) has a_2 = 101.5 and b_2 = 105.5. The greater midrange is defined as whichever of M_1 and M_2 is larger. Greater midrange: 345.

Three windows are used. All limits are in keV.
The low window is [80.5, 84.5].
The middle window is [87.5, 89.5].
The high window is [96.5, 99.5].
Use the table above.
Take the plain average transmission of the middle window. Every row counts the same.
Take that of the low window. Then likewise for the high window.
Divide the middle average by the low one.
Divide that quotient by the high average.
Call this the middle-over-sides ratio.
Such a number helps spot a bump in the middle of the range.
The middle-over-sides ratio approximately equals 0.0029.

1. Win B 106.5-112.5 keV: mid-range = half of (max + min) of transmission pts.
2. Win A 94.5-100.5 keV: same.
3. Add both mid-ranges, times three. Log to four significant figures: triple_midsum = 1865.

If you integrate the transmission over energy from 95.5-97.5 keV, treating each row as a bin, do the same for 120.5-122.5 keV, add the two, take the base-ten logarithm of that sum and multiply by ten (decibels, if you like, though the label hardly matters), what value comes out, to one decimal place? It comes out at 30.5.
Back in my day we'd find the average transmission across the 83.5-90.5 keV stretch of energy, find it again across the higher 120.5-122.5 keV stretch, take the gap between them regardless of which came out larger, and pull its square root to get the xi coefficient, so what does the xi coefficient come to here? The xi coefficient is 10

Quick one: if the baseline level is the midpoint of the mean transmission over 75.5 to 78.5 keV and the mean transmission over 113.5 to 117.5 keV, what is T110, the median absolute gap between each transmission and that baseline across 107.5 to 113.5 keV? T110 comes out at 15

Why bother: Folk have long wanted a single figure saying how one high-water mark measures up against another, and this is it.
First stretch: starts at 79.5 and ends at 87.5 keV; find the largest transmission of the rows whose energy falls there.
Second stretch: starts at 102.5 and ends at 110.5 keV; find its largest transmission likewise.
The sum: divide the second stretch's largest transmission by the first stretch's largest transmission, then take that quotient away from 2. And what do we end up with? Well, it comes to 1.02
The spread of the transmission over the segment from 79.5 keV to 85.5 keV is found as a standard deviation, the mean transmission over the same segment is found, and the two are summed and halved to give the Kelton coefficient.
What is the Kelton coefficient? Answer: 175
